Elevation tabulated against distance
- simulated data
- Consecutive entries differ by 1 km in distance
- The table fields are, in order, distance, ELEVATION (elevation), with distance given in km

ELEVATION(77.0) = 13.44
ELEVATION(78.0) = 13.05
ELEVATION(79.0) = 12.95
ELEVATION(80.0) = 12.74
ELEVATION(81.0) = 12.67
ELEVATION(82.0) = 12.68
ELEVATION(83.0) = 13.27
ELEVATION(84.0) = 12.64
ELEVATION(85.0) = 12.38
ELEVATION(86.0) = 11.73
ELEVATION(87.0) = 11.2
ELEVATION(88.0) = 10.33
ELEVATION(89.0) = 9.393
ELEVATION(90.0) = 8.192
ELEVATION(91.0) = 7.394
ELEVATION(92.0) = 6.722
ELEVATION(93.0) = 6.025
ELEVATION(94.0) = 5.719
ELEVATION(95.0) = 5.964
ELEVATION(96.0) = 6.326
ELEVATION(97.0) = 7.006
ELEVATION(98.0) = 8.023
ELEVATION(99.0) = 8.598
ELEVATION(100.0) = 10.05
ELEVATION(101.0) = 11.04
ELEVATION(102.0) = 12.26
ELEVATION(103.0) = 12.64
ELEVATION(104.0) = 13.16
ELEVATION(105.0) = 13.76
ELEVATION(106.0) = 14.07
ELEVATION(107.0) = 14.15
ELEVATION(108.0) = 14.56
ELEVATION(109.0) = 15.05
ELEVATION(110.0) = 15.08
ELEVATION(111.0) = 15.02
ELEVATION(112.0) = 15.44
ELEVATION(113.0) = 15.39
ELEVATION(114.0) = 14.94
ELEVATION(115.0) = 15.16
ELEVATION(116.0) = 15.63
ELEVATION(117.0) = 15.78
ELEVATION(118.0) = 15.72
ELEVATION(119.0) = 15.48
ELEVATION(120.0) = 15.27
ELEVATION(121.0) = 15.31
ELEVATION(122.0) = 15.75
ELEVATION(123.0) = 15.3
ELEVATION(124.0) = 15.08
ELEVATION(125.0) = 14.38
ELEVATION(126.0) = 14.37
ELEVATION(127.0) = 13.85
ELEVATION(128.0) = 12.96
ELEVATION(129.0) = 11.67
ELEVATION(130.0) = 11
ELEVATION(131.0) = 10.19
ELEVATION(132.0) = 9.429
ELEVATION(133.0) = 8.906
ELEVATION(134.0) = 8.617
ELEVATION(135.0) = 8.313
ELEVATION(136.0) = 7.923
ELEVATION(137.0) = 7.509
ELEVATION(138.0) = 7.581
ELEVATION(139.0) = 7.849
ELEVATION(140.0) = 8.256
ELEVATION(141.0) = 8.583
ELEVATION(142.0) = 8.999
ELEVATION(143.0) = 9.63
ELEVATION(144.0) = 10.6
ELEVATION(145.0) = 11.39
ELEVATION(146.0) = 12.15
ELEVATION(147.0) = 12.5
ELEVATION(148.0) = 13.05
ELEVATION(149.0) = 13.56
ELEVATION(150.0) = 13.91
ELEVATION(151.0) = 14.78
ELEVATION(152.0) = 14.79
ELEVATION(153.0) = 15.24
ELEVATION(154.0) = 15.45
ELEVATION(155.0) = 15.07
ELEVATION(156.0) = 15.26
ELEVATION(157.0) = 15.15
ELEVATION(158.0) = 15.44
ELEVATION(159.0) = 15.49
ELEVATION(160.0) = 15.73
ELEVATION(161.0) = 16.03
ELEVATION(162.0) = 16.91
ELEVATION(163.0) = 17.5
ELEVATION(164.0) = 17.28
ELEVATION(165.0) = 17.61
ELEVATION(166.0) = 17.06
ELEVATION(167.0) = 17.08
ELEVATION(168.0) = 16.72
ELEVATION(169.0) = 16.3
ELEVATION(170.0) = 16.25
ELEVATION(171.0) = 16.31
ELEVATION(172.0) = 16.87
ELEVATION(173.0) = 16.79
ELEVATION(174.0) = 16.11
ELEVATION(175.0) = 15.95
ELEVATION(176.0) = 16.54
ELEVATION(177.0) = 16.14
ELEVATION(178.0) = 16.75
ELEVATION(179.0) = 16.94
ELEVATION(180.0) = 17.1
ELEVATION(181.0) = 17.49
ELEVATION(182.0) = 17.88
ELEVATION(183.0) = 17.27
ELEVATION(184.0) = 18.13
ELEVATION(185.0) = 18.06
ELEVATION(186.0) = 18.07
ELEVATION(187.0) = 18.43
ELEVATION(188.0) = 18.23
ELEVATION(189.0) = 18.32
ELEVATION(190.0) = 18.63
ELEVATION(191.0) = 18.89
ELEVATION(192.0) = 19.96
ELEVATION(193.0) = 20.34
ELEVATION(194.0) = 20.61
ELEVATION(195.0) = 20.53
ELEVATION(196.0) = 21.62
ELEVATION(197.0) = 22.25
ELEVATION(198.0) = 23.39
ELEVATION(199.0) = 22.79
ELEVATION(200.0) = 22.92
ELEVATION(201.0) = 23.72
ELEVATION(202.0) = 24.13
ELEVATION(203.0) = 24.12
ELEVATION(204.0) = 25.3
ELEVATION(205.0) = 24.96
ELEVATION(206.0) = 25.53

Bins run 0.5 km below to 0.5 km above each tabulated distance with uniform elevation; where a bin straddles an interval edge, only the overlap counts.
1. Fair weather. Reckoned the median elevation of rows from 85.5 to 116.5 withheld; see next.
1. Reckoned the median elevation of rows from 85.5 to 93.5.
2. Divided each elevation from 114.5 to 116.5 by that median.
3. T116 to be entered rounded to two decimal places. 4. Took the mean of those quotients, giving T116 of 1.75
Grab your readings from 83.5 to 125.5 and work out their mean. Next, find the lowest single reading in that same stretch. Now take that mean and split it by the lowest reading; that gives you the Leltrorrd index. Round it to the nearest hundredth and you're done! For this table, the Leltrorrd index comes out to 2.14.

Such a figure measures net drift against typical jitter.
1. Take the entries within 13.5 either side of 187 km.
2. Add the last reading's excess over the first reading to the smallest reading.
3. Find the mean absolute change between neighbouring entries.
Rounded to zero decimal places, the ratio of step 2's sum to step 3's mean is 54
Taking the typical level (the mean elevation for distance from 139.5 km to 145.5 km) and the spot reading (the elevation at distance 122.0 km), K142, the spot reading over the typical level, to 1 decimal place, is 1.6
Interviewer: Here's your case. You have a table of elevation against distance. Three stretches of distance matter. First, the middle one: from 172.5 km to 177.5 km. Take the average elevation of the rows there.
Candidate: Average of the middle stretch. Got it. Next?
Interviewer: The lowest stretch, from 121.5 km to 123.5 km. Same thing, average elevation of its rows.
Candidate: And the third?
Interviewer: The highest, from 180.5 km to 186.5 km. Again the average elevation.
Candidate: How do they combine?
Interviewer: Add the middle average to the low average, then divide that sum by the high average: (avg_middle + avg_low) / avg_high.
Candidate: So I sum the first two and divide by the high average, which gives 1.79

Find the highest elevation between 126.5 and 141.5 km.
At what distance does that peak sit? 127.0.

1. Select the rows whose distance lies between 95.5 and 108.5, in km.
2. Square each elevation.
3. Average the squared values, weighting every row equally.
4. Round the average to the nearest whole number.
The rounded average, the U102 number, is 133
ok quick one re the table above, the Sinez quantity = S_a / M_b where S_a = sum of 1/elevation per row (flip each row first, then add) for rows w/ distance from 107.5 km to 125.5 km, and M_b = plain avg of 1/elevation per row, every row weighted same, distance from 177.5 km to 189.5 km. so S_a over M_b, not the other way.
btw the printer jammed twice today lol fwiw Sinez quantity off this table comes 21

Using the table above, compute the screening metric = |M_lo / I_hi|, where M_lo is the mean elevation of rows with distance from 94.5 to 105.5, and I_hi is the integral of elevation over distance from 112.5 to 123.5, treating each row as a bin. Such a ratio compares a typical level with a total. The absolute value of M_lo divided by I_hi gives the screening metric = 0.058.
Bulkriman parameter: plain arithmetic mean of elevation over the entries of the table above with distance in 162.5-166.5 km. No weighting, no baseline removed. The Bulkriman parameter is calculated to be 17.4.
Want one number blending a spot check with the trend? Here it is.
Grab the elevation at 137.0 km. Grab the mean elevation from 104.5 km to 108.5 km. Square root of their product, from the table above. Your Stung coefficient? 10.3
